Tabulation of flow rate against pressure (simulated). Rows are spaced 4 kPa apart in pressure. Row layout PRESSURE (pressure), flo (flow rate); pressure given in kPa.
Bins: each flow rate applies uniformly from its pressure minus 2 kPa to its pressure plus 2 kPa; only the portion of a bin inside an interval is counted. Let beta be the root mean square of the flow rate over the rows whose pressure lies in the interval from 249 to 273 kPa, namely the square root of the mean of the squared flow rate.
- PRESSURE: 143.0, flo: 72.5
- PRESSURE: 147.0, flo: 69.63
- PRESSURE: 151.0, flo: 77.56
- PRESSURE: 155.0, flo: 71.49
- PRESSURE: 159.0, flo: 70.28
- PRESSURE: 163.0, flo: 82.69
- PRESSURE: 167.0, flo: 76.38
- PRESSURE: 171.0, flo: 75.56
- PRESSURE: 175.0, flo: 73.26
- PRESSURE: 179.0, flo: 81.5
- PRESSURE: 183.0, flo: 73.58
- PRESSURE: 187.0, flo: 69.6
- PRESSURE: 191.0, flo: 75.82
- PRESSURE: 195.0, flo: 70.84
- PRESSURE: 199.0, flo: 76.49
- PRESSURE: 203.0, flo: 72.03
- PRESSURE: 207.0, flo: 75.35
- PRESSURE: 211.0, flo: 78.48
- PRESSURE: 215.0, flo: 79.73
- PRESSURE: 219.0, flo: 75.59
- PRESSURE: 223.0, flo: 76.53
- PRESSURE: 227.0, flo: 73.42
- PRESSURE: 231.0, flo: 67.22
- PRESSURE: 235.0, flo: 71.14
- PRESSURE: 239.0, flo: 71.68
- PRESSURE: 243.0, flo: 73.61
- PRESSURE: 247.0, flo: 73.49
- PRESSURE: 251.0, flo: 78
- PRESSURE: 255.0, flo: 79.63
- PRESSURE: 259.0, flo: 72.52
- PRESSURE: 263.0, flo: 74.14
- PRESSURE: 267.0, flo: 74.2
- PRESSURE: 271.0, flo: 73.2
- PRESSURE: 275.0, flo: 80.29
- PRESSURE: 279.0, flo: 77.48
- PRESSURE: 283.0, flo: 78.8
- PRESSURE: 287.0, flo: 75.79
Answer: 75.3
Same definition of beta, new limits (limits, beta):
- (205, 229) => 76.5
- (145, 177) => 74.7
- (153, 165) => 75.0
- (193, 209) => 73.7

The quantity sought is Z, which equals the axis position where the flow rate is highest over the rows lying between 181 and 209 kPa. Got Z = 199.0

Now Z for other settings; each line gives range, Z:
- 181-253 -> 215.0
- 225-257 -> 255.0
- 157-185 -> 163.0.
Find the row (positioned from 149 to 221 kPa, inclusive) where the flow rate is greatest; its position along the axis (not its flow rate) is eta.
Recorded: 163.0 kPa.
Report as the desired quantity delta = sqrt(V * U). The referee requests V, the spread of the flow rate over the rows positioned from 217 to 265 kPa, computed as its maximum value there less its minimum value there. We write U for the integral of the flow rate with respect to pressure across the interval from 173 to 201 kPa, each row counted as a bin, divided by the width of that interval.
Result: 30.4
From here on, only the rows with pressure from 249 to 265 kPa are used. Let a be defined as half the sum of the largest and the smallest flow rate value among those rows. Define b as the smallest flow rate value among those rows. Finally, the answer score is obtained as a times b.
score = 5517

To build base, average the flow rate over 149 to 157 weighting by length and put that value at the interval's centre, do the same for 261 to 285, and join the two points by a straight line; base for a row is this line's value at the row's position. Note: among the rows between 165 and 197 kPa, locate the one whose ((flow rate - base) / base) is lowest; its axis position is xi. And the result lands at 187.0 kPa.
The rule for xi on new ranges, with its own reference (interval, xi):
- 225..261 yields 231.0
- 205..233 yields 231.0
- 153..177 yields 159.0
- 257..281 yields 259.0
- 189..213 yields 195.0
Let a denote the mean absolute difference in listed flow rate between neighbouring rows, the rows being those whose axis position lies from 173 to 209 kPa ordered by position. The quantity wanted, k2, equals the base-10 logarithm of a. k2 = 0.75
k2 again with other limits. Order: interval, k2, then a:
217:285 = 0.44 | 2.7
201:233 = 0.50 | 3.2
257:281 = 0.40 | 2.5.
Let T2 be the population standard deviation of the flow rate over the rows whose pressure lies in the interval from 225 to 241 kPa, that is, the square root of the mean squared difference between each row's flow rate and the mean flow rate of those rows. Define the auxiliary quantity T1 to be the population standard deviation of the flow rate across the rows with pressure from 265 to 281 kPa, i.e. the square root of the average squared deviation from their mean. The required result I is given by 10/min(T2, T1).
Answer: 4.4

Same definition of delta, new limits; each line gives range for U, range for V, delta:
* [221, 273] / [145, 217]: 31.1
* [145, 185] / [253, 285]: 24.2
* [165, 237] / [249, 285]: 24.1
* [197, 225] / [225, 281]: 31.6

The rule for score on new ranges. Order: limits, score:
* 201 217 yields 5466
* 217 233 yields 4831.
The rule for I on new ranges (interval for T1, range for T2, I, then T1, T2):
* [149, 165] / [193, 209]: 4.3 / 5.0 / 2.3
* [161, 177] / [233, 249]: 9.2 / 3.5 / 1.1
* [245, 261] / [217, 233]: 3.4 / 3.0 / 3.6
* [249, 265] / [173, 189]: 3.5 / 2.9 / 4.3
